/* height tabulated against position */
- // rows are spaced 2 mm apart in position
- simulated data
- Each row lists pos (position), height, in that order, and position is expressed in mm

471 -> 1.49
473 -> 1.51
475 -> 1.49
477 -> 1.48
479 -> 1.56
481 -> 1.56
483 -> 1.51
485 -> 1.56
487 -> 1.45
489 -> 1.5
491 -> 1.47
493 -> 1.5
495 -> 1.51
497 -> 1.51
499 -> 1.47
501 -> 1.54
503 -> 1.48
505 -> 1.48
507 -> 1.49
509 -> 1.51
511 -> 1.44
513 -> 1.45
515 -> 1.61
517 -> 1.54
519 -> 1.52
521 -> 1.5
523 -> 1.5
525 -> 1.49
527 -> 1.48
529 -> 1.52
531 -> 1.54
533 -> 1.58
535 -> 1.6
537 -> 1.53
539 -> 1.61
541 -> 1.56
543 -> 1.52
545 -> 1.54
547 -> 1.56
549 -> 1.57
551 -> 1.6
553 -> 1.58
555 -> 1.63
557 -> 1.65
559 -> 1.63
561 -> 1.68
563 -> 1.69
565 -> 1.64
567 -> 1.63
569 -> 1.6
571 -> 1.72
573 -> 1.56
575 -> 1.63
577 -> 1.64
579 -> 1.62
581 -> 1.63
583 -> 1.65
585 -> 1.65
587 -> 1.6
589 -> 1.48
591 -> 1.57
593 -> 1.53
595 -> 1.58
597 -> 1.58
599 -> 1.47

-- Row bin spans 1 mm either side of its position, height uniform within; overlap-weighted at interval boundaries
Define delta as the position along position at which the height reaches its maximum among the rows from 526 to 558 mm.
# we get 557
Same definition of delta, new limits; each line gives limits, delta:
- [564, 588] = 571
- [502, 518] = 515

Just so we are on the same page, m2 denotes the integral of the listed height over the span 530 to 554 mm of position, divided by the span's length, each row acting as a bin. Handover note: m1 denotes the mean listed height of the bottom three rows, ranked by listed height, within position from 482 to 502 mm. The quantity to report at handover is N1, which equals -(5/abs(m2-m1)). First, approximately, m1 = 1.46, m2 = 1.57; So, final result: -49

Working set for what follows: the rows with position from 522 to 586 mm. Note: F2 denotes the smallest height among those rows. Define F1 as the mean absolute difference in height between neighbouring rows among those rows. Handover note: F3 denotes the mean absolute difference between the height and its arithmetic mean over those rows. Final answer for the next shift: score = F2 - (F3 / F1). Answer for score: 0.12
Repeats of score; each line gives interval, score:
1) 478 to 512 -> 0.68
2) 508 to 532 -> 0.63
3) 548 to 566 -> 0.57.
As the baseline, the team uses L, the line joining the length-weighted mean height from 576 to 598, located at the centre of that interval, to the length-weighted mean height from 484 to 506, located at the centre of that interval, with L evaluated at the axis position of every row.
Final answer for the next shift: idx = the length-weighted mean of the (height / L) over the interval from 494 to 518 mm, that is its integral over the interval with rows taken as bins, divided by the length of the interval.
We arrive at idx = 1.00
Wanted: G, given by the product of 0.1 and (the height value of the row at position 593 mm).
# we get 0.153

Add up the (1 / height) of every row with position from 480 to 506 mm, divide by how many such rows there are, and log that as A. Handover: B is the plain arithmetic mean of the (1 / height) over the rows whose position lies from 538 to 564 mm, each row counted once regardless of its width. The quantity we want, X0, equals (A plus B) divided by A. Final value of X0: 1.94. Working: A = 0.67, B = 0.63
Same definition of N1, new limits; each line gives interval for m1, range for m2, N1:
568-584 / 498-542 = -68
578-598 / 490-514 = -128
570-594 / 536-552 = -132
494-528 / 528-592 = -34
